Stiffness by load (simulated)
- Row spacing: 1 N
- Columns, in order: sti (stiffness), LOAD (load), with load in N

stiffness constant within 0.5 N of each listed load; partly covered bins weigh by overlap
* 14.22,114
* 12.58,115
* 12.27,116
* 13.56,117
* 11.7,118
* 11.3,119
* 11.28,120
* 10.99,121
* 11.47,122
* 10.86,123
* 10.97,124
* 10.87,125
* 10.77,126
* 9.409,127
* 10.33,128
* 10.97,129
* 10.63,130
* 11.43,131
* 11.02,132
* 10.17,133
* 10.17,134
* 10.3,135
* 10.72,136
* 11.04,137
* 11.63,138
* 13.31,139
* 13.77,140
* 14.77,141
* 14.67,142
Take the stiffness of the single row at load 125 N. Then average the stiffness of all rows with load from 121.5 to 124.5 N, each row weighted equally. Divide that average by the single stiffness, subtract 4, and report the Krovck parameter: -2.98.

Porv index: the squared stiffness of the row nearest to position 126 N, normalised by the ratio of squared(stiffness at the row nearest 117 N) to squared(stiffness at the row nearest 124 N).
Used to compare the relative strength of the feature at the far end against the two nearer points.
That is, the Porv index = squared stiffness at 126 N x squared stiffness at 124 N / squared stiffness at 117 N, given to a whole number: 76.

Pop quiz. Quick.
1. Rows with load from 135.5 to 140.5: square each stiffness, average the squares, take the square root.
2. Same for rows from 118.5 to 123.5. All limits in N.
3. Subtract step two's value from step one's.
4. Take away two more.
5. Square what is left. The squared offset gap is 1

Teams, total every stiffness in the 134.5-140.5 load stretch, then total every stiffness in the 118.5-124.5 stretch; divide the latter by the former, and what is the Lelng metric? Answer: 0.94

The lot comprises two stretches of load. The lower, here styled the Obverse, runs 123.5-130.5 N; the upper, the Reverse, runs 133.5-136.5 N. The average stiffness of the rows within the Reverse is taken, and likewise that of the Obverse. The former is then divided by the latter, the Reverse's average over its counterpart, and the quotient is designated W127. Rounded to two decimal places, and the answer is 0.98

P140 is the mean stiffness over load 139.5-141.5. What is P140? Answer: 14.3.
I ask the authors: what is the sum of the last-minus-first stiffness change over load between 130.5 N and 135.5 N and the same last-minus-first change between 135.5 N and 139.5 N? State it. 1.5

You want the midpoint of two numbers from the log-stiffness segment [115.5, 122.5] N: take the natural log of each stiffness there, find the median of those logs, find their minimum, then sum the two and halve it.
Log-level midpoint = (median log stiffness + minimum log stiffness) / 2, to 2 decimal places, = 2.42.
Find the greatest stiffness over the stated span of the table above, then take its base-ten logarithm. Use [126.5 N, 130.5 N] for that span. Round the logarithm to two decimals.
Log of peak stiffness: 1.04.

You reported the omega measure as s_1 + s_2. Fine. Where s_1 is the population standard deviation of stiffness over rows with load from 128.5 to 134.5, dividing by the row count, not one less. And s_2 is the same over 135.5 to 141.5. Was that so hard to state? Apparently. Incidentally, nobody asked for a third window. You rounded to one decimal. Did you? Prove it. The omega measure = 2.0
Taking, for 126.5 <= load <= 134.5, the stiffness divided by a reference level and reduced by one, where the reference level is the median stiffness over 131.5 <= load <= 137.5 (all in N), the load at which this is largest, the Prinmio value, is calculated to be 131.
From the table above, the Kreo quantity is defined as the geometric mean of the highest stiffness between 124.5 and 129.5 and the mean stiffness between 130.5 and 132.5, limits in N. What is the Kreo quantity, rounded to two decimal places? 11.10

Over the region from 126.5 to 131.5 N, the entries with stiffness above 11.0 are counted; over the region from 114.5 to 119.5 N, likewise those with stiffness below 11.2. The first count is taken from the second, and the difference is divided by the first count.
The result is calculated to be -1.0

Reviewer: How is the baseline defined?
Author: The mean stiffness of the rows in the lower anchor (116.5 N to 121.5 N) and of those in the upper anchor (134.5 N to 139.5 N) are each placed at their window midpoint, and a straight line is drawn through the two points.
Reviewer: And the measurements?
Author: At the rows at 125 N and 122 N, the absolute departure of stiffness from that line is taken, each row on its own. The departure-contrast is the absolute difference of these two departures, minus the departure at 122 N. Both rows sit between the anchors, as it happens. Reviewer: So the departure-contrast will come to 0.30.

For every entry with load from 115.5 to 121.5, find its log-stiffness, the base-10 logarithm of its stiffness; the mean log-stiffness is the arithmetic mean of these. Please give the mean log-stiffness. 1.07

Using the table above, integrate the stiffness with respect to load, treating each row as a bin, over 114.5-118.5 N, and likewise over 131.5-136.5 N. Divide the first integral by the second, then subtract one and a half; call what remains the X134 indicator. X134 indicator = -0.54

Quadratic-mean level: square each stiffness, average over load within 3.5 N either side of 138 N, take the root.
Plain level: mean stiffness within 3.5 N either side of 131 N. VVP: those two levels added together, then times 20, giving 460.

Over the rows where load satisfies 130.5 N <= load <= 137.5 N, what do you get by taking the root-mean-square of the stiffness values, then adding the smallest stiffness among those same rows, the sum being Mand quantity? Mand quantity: 20.9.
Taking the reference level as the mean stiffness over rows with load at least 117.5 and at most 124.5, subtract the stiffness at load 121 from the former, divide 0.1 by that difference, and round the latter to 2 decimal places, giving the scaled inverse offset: 0.43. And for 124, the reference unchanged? 0.39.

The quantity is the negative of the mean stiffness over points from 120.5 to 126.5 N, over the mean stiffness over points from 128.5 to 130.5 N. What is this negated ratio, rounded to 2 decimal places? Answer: -1.02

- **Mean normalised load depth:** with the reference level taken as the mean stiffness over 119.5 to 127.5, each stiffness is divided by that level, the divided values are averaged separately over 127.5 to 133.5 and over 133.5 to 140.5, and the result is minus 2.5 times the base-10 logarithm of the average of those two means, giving -0.033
